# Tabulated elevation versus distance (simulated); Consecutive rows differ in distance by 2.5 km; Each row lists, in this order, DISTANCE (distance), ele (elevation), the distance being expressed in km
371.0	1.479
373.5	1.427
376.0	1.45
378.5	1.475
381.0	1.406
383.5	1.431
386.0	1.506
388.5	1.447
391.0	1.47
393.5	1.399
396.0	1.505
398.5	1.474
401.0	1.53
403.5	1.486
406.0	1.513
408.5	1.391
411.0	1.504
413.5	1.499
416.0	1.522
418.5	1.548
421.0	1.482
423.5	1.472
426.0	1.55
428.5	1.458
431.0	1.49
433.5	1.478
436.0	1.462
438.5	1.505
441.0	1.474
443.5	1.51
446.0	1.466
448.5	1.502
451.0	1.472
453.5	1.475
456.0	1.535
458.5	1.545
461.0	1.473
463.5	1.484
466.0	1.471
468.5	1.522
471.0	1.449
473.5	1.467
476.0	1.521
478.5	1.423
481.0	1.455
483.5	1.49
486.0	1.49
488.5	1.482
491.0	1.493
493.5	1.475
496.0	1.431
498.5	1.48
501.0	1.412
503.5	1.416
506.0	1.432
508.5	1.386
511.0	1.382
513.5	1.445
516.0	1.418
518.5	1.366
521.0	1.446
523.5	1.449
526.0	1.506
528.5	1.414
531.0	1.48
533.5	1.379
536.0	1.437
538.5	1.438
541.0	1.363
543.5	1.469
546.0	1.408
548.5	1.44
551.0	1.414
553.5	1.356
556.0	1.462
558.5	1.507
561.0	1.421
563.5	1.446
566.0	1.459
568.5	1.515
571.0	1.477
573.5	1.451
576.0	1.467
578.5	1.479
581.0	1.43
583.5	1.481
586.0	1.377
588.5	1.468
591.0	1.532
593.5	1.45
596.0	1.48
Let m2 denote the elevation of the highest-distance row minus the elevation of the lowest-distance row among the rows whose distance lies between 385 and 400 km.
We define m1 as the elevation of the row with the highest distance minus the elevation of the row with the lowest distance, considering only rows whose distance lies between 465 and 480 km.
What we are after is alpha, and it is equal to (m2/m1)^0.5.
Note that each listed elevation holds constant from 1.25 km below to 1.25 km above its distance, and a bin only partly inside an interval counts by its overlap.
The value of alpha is 0.8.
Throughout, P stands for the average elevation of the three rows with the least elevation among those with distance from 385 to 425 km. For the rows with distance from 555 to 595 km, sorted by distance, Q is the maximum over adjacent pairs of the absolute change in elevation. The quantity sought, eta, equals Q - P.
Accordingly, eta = -1.31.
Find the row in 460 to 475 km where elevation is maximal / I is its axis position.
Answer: 468.5 km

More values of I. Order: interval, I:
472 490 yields 476.0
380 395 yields 386.0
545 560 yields 558.5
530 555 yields 531.0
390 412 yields 401.0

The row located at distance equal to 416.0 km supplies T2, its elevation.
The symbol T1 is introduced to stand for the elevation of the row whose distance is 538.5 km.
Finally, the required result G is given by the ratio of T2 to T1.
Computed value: 1.06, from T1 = 1.438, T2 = 1.522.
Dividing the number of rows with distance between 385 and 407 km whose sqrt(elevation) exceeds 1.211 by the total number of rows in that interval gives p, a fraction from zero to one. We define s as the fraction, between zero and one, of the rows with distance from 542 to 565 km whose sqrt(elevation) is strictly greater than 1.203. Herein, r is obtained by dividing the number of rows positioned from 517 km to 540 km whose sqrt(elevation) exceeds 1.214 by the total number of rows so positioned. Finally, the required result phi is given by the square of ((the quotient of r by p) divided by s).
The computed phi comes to 0.7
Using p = 0.78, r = 0.22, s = 0.33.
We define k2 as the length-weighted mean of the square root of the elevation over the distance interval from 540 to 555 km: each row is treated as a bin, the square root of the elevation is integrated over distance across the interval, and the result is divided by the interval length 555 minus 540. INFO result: 1.19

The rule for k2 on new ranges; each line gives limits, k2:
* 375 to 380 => 1.21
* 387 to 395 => 1.20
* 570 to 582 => 1.21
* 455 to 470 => 1.23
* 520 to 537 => 1.20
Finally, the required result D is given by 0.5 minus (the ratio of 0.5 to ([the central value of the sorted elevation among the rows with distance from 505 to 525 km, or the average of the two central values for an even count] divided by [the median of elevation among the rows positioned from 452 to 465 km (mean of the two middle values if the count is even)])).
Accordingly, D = -0.021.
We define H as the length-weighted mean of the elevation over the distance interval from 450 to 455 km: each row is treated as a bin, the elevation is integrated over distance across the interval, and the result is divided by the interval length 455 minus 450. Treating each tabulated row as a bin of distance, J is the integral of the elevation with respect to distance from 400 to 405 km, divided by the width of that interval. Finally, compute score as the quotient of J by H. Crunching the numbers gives 1.02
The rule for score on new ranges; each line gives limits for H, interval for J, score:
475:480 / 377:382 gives 0.98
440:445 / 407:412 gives 0.97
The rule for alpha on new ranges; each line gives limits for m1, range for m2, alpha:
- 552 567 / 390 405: 0.4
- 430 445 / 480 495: 1.0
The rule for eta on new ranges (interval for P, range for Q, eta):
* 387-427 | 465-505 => -1.31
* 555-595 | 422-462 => -1.32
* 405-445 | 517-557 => -1.33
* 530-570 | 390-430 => -1.24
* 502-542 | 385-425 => -1.25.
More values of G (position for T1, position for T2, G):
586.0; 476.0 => 1.10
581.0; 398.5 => 1.03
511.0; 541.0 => 0.99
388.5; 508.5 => 0.96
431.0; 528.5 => 0.95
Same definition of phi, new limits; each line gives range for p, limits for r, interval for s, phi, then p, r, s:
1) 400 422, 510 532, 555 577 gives 0.1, 0.89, 0.22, 0.78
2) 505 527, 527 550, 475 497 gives 1.7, 0.11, 0.11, 0.78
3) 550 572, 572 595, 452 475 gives 1.0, 0.33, 0.33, 1.00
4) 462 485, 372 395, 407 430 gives 0.1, 0.67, 0.22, 0.89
